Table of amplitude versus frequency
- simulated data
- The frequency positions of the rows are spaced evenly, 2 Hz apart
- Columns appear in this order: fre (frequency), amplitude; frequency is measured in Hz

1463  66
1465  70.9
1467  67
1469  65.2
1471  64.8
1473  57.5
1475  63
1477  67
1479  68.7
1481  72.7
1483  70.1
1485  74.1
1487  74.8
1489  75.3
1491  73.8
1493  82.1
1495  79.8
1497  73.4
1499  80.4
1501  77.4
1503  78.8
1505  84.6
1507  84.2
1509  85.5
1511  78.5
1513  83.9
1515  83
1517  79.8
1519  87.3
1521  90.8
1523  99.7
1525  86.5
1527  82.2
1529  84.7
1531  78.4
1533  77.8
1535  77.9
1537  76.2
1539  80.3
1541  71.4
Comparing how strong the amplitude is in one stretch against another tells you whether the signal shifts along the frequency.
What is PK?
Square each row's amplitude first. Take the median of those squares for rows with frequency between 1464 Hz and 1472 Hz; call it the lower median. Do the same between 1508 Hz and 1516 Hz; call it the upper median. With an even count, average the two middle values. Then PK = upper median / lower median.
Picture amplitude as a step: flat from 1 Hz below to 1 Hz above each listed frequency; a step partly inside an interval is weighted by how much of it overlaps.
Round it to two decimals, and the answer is 1.59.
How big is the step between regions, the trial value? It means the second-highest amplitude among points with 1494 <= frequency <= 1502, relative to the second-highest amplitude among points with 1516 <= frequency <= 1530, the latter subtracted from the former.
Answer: -11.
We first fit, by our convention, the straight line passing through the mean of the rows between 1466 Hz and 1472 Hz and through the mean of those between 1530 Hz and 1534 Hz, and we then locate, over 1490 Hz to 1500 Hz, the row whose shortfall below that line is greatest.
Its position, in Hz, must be 1497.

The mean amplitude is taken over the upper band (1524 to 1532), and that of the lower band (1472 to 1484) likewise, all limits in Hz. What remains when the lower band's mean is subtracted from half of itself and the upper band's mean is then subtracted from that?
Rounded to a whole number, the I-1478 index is -116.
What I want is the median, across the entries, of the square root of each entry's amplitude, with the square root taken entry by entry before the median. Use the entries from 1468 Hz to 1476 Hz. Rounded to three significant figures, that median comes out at 7.99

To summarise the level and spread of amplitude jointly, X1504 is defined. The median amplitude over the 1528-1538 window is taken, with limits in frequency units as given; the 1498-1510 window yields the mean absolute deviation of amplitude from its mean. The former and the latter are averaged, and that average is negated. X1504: -40.4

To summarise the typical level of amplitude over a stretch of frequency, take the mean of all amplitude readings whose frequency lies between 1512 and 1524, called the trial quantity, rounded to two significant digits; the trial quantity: 87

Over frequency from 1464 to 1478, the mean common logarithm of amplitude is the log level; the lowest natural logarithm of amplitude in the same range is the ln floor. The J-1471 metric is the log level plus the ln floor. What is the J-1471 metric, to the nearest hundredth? 5.86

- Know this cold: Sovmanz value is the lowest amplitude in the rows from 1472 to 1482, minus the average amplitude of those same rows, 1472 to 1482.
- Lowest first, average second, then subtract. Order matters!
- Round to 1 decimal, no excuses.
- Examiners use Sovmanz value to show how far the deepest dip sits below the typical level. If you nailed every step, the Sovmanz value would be -8.3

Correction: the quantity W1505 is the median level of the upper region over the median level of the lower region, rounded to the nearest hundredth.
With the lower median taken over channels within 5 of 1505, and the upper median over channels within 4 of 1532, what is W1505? 0.93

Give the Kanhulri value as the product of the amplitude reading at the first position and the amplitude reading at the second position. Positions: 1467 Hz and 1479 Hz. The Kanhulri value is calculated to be 4603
